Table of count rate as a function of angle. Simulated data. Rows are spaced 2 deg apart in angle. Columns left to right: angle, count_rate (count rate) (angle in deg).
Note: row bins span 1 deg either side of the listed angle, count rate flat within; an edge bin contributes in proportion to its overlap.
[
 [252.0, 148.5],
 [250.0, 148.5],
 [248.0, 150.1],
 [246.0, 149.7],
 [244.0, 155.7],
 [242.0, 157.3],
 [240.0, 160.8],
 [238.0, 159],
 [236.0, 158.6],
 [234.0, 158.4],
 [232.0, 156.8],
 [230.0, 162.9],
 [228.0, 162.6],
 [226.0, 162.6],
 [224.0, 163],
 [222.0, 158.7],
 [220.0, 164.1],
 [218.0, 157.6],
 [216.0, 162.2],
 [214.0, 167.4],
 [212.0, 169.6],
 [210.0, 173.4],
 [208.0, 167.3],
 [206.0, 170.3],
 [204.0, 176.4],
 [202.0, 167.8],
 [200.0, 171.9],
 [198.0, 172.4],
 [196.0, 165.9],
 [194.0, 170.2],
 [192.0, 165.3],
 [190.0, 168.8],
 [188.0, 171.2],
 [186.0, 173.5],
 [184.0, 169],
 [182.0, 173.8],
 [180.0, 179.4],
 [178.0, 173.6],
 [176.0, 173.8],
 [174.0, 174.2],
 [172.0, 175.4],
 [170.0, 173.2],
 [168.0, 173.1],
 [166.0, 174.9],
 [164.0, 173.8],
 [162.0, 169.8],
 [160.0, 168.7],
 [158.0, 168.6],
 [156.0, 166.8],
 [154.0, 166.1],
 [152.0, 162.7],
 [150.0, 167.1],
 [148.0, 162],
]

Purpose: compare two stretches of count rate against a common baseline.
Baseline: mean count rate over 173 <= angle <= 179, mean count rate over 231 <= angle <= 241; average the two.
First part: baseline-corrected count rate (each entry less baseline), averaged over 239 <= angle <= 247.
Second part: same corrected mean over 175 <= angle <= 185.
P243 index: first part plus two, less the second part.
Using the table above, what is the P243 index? -16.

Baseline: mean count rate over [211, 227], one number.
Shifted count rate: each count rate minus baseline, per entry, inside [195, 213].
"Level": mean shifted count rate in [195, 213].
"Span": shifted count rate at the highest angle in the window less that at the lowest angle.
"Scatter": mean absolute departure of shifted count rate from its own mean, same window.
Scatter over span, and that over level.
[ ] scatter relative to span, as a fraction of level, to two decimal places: 0.10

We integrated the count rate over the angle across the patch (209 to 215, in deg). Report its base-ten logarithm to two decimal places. 3.01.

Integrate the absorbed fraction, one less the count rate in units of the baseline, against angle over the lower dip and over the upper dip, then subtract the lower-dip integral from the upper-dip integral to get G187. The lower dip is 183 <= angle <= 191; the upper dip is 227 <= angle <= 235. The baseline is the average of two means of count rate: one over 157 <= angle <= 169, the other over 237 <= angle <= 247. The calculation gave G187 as 0.5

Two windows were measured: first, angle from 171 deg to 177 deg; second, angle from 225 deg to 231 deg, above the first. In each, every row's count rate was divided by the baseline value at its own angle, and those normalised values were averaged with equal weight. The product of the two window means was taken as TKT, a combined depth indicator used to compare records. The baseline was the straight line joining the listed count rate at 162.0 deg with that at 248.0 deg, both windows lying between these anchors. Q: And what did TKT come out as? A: 1.099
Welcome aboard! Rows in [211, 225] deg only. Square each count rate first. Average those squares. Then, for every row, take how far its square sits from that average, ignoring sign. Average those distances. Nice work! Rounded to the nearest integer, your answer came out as 1068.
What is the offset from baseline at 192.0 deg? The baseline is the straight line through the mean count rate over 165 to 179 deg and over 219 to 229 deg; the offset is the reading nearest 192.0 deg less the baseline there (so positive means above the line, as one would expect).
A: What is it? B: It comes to -4.2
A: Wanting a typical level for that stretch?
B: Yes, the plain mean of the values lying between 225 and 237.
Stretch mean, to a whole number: 160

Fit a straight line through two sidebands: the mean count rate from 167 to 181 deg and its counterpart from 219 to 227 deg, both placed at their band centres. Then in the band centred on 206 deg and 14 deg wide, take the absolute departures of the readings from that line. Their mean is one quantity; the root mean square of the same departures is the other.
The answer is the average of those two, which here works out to 5.0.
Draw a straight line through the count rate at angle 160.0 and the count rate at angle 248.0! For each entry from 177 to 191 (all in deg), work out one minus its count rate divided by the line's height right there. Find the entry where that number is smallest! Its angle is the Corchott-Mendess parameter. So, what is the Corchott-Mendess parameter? 180.0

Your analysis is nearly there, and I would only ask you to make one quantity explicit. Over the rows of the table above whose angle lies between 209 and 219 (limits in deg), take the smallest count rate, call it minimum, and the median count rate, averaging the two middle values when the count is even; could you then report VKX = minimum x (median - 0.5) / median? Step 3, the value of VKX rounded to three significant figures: 157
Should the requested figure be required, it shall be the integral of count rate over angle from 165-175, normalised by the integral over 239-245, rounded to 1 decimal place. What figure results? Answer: 1.8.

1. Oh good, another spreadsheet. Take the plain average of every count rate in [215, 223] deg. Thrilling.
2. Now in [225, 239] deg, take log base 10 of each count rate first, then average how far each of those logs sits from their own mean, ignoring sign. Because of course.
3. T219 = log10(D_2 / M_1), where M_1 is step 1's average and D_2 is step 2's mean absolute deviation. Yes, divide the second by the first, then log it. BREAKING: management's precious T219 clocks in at -4.43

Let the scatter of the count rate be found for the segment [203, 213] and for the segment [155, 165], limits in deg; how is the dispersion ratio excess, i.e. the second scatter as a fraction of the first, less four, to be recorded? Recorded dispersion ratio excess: -3.3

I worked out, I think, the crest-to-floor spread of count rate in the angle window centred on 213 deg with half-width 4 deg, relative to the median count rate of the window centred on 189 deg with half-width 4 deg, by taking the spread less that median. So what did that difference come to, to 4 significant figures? -158.8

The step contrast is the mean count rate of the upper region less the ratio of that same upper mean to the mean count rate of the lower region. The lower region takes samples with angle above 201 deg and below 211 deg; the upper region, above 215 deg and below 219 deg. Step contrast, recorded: 159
